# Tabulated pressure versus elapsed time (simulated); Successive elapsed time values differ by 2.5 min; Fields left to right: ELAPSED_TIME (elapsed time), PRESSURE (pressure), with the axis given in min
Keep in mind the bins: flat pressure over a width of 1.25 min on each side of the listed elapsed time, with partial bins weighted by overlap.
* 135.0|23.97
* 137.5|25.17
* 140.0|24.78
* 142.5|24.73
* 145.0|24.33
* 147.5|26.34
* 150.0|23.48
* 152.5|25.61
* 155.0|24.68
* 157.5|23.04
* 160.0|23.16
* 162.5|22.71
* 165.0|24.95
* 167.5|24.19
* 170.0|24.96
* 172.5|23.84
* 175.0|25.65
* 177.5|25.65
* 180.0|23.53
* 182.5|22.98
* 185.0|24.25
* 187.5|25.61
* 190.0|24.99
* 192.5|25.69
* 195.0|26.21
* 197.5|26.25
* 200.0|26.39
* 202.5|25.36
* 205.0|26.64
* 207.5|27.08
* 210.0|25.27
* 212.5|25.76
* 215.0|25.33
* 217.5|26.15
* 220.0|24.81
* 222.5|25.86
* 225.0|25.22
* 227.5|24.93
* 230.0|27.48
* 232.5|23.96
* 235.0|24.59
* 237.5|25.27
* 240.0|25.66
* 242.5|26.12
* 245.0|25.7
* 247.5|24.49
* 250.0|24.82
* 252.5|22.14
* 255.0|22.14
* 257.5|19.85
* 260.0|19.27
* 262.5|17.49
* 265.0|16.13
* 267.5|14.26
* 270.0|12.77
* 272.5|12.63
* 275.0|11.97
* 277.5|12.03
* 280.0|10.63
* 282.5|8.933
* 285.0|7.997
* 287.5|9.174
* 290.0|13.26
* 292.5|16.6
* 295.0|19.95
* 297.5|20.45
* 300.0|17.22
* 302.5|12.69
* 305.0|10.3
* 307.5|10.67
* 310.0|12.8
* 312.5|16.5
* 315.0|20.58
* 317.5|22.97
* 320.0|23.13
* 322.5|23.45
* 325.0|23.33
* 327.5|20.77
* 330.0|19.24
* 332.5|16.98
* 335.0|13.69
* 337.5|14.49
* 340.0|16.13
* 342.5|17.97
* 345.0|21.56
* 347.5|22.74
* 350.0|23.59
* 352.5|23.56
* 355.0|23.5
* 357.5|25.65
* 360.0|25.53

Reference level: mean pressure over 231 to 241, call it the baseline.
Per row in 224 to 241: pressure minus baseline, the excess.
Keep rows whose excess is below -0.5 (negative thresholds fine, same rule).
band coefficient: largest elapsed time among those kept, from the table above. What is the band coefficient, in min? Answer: 232.5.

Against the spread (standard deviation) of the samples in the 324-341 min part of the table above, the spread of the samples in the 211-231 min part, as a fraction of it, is 0.25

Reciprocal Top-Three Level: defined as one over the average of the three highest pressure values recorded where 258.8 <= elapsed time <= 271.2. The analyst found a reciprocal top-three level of 0.057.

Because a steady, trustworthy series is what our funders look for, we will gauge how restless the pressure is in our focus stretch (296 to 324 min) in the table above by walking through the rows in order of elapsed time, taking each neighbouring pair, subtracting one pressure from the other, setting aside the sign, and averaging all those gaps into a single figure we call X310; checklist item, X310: 2.3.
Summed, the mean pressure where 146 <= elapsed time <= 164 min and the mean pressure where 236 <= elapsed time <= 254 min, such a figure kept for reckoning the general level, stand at 49.0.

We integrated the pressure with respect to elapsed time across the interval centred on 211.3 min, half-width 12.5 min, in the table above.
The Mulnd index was 647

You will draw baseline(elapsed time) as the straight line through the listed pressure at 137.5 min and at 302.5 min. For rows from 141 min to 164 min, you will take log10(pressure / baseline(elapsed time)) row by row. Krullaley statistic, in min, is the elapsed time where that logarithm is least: 150.0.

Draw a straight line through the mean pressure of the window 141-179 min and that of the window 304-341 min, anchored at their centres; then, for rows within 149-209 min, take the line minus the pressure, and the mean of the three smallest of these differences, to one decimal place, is -4.1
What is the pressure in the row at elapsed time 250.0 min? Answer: 24.82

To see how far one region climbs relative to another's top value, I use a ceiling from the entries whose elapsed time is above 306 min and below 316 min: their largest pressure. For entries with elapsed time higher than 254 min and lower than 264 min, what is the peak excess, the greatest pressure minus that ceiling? 2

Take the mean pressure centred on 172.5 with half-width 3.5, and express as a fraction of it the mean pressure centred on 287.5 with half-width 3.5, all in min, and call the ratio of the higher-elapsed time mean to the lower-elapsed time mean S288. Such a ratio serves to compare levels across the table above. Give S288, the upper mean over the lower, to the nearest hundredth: 0.41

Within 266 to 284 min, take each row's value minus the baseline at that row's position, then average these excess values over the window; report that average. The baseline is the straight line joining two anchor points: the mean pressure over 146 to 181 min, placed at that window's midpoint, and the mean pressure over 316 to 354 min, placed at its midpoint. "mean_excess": -10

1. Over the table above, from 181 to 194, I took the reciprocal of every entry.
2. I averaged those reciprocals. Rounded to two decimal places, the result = 0.04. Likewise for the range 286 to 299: 0.07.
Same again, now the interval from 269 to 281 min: 0.08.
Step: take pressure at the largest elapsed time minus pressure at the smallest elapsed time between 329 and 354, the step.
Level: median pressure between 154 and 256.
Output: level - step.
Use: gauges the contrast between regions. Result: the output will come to 21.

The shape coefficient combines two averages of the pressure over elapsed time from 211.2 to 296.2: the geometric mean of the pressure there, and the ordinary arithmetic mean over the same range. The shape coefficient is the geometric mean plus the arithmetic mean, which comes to 38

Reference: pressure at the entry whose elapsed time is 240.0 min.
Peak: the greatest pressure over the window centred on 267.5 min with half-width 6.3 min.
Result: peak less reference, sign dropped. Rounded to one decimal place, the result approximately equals 8.2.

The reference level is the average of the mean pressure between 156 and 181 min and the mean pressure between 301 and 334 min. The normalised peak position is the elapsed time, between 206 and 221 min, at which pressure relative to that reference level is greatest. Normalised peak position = 207.5 min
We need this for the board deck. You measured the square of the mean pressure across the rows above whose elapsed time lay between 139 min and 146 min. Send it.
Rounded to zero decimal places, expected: 606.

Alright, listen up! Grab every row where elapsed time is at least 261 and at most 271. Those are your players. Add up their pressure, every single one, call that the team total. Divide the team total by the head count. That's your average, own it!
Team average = 15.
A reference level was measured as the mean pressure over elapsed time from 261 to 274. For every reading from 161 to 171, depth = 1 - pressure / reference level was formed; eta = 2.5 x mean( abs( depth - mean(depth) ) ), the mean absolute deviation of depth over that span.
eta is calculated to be 0.128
